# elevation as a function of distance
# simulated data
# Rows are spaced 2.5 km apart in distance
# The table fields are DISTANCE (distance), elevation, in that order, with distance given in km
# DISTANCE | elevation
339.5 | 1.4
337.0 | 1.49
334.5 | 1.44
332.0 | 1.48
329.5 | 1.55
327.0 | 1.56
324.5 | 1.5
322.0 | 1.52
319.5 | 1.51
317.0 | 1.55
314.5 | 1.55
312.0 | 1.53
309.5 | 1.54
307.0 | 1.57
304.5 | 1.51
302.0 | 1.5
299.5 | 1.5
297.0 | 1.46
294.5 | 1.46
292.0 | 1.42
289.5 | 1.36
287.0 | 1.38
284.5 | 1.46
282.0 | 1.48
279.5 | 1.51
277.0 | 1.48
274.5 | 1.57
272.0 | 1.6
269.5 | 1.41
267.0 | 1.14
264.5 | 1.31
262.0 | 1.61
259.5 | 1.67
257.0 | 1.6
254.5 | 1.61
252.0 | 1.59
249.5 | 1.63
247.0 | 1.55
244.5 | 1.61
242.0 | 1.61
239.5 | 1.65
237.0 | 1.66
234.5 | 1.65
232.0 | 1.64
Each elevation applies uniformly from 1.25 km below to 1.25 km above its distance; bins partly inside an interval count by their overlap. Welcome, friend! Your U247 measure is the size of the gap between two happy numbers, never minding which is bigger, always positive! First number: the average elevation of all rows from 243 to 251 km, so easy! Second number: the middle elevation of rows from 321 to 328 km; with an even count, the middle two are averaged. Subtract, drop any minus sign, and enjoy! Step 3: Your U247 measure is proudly 0.077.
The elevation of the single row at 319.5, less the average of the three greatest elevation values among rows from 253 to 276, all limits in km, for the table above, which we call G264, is -0.12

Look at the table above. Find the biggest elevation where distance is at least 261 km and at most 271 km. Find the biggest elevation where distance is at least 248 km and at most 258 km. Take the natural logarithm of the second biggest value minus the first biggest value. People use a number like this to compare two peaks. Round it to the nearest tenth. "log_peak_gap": -3.9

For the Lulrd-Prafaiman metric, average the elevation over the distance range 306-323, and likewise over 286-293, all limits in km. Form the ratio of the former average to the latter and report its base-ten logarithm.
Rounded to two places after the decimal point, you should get 0.05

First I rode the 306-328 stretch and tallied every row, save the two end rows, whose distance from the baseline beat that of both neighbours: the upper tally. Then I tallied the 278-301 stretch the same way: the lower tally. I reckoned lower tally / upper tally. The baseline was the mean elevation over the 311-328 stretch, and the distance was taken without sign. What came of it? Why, 0.50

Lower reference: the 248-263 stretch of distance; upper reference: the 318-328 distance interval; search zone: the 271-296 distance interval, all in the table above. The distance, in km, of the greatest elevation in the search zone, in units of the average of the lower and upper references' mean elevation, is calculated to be 272.0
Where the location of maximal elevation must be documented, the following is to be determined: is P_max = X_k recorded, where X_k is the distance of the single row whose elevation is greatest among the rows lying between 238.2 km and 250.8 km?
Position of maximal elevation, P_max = 239.5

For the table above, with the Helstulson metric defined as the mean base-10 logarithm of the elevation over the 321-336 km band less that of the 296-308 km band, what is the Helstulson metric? 0.00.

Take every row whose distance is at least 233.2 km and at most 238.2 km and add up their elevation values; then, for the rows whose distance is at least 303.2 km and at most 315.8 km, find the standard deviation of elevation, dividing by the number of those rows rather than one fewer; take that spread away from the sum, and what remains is 3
